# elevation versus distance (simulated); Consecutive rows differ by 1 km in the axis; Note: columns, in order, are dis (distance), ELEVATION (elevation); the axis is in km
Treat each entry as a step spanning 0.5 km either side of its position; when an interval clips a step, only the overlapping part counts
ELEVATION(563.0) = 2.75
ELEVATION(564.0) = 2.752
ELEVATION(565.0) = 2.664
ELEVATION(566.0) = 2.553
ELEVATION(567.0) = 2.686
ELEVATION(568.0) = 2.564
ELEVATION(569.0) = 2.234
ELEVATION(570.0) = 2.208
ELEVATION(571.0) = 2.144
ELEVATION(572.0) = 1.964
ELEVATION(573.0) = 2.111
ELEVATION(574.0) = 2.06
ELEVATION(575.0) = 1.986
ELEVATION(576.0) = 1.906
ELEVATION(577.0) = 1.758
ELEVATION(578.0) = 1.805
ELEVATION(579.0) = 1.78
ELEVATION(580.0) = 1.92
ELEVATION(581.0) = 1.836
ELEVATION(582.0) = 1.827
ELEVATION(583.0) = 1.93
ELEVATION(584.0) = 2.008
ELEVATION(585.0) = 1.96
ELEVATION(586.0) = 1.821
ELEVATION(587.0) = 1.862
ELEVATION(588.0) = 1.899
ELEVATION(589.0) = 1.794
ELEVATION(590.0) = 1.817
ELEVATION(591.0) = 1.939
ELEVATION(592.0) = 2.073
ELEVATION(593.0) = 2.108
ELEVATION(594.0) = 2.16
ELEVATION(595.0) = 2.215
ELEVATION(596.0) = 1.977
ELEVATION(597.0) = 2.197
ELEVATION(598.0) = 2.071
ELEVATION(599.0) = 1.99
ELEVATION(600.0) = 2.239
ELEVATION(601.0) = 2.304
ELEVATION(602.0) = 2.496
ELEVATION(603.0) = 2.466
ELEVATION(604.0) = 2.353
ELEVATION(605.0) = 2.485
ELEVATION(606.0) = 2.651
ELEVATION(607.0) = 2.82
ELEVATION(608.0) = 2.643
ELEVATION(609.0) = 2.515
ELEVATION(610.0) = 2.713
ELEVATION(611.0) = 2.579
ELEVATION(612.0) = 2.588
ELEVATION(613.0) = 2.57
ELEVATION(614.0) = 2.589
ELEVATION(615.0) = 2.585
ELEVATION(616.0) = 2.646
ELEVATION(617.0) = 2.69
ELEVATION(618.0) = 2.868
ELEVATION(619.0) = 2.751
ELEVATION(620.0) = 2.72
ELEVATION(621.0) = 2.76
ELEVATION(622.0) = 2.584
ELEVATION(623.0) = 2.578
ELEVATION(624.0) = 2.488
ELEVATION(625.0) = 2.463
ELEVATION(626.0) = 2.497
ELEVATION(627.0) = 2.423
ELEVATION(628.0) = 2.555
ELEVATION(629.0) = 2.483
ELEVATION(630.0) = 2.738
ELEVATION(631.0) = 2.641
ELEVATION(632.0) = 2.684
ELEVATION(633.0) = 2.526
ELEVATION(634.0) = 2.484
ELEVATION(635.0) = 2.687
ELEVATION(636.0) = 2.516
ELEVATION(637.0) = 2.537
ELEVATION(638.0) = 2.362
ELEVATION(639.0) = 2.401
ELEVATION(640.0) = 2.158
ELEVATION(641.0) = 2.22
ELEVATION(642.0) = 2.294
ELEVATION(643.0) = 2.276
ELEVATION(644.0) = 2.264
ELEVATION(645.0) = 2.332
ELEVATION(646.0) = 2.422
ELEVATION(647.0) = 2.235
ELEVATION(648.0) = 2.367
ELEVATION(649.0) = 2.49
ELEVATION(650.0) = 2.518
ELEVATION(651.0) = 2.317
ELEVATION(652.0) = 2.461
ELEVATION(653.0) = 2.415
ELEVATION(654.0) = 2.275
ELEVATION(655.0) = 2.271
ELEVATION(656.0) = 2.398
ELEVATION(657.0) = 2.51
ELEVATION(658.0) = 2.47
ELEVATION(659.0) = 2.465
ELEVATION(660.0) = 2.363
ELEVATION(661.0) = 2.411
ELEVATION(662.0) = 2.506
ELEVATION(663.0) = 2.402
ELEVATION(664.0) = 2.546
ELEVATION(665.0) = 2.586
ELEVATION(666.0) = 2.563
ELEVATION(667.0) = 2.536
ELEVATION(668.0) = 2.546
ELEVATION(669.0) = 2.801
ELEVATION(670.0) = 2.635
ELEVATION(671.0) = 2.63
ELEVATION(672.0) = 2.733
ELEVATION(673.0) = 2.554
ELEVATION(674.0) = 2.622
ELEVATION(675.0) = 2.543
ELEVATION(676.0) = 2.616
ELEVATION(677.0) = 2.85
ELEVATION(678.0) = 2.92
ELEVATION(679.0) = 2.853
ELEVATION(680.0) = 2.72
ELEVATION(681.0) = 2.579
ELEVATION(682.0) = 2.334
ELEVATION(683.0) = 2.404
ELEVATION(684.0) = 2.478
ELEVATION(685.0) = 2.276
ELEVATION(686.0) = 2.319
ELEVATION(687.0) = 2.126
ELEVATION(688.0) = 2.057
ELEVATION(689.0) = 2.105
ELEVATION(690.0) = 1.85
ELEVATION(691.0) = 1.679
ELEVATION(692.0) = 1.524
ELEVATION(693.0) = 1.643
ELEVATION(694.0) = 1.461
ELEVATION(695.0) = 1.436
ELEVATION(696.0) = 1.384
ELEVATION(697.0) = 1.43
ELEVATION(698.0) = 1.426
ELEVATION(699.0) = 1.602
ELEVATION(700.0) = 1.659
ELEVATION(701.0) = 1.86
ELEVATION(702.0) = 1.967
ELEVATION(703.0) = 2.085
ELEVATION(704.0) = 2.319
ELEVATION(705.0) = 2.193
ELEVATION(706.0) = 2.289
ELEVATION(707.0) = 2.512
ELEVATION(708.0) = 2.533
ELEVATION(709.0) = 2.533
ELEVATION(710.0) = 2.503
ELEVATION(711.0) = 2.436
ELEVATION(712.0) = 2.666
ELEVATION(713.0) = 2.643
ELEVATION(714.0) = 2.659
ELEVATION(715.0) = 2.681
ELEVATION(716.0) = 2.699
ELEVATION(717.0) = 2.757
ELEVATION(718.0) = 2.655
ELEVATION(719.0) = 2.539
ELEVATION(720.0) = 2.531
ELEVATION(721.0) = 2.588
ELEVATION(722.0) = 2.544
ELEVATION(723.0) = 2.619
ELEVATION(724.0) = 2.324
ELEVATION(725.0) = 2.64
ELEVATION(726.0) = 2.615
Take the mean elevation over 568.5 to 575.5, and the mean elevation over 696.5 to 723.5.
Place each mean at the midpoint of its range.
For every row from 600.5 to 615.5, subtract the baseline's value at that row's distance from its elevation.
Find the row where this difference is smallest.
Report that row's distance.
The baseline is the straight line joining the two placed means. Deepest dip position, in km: 601.0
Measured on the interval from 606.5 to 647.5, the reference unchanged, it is 640.0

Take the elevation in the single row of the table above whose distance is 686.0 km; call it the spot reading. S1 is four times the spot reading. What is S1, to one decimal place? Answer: 9.3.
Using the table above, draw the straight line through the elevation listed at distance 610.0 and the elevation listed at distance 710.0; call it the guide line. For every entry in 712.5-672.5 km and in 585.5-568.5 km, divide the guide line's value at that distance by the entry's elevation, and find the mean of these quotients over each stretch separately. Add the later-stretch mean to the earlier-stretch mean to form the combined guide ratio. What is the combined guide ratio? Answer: 2.6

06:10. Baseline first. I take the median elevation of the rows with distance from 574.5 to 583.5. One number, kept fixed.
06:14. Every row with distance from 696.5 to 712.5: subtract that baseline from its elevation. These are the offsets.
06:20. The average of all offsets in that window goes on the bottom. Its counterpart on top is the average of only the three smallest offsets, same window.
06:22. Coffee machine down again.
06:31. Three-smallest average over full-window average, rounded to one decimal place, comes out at -1.2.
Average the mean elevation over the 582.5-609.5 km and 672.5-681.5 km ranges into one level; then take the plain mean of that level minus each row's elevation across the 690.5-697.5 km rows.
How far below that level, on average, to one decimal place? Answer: 0.9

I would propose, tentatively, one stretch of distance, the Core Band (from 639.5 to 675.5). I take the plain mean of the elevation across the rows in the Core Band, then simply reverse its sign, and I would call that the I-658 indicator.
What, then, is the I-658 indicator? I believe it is -2.45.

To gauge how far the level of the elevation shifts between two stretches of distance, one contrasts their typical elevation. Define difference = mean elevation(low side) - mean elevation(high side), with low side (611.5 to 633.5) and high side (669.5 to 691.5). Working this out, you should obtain 0.16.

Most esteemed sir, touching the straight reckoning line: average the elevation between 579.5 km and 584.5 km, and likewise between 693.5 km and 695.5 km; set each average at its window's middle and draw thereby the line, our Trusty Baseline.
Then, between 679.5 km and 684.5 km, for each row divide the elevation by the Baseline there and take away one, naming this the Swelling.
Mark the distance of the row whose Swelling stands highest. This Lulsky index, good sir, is 680.0 km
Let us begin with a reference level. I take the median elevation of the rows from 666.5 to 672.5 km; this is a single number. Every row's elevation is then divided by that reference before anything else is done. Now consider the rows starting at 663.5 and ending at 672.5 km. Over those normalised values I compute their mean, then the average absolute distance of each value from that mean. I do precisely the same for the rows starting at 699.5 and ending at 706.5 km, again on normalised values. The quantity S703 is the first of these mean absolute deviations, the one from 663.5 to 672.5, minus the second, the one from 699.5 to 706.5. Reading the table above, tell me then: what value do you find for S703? -0.046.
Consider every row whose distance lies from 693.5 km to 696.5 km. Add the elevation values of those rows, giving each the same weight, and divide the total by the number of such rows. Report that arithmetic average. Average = 1.4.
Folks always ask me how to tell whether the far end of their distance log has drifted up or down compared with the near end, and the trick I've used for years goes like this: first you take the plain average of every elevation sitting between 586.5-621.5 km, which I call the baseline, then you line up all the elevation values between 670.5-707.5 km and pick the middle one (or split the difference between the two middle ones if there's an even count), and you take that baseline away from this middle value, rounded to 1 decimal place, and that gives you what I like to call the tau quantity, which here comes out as -0.1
